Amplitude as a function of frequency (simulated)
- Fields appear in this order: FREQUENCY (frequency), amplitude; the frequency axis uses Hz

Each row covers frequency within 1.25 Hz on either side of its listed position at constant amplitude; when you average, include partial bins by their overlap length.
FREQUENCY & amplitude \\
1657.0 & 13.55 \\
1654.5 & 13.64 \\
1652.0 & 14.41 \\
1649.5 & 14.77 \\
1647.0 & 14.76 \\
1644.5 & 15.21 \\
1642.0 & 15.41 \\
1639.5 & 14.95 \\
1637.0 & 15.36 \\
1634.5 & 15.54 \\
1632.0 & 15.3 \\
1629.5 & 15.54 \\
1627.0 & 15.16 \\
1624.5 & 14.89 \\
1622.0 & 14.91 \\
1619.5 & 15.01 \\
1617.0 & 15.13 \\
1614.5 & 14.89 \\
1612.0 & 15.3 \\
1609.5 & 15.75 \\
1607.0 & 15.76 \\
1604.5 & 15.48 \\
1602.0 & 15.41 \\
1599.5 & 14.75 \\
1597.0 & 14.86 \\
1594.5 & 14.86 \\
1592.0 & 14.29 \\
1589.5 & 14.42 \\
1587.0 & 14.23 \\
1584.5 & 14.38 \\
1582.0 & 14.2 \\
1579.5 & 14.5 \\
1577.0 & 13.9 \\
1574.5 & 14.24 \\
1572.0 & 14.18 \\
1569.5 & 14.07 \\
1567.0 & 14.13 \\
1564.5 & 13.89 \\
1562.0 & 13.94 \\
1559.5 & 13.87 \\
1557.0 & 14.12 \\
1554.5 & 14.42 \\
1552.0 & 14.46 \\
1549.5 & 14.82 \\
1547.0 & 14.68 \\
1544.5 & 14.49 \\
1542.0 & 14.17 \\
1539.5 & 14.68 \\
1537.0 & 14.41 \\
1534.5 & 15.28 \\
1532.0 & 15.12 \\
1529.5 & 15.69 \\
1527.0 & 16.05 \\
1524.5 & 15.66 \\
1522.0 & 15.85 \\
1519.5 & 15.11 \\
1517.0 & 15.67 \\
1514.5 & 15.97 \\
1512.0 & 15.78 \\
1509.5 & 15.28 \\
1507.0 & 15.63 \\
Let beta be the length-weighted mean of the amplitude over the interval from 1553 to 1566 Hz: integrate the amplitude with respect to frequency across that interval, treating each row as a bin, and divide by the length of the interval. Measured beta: 14.1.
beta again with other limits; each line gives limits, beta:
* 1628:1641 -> 15.3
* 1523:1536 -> 15.5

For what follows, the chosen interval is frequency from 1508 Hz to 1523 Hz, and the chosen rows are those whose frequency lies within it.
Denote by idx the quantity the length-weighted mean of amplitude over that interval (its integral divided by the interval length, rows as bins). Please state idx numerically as 15.6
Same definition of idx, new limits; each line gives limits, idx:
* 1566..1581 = 14.2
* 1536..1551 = 14.5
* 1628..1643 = 15.3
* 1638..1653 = 14.9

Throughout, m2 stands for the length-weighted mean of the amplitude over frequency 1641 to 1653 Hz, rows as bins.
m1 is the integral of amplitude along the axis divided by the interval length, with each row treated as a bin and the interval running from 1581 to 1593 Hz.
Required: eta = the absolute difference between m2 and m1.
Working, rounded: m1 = 14.3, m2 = 14.9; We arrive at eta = 0.61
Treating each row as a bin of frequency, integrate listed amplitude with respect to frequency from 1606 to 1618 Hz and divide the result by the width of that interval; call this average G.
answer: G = 15.4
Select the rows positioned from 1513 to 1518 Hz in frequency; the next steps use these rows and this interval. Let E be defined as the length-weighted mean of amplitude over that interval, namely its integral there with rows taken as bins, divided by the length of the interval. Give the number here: 15.8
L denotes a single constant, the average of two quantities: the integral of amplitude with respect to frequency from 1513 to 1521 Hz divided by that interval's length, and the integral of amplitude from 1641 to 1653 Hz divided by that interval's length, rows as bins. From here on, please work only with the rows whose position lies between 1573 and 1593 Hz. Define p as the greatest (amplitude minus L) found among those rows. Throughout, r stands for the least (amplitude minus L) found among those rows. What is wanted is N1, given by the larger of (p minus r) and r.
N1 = 0.6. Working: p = -0.8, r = -1.4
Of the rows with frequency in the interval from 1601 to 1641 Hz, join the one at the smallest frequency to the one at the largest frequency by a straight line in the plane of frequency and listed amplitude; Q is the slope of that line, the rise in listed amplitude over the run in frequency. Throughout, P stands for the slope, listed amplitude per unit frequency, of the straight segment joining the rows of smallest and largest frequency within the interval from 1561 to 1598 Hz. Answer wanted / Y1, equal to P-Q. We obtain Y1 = 0.04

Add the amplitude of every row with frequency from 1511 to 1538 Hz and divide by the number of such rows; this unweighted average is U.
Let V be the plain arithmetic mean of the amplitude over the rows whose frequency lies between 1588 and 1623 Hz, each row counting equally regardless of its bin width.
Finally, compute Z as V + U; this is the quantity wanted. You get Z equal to 30.6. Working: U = 15.5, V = 15.1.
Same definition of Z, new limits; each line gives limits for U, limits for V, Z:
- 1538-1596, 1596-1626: 29.5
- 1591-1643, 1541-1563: 29.5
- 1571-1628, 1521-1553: 29.8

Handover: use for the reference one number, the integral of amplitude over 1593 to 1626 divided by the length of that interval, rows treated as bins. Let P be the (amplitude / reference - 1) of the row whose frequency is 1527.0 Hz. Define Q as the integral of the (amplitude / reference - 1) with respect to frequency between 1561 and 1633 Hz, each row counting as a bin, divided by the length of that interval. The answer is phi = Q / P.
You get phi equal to -0.5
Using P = 0.06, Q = -0.027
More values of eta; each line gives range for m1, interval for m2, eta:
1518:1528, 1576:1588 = 1.41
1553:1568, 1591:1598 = 0.61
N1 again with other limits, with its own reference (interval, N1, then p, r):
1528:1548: 1.5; 0.4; -1.1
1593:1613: 1.0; 0.5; -0.5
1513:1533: 0.9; 0.8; -0.1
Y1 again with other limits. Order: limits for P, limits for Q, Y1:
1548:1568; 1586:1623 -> -0.06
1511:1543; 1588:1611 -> -0.12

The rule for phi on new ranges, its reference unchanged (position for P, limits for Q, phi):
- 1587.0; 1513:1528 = -0.6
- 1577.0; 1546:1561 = 0.6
